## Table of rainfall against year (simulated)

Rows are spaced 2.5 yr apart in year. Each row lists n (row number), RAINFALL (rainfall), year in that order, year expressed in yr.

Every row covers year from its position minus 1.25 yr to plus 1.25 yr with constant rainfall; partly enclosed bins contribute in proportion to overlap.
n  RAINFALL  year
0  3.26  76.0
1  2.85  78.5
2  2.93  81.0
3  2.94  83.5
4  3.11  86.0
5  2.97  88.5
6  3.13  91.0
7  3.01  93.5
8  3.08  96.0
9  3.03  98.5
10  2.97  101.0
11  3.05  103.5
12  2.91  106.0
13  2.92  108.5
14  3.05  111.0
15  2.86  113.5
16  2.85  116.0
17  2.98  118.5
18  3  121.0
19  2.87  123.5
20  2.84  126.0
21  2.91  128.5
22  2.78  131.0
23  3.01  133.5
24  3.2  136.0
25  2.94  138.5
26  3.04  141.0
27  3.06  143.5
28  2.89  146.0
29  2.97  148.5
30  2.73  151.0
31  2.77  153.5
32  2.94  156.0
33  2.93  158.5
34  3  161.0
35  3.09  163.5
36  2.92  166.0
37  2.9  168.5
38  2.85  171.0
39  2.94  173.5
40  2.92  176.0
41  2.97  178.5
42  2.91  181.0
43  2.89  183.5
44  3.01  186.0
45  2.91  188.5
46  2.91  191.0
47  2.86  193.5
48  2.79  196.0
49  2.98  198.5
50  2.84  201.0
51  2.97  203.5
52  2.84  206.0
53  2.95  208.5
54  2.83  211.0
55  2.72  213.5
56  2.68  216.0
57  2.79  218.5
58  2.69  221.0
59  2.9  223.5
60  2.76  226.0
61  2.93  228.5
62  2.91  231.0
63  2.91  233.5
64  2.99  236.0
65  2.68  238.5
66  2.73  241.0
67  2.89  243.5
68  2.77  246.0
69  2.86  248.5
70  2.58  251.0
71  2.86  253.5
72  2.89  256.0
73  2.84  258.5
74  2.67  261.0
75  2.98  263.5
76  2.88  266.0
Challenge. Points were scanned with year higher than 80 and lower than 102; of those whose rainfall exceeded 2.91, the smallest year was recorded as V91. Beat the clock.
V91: 81.0 yr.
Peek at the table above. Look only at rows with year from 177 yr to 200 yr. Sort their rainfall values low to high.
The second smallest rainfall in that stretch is 2.86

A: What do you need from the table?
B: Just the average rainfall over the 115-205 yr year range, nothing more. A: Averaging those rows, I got 2.93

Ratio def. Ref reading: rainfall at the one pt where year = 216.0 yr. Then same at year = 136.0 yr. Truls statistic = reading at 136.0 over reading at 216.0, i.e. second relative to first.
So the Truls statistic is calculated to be 1.19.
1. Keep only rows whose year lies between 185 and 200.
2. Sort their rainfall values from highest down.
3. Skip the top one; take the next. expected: 2.98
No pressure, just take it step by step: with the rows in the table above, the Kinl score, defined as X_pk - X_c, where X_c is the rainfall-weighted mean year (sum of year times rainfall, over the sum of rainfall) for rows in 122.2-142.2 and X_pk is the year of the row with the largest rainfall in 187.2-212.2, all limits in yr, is 66.1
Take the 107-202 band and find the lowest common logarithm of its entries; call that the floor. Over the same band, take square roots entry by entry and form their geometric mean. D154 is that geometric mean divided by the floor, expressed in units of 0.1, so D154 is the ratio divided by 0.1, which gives 39.2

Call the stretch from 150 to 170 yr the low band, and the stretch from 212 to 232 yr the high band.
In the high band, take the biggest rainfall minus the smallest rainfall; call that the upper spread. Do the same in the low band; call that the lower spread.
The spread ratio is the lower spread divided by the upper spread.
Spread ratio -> 1.4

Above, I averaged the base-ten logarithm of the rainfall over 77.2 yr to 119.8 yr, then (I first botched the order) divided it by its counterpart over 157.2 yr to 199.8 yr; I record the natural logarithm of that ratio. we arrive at 0.016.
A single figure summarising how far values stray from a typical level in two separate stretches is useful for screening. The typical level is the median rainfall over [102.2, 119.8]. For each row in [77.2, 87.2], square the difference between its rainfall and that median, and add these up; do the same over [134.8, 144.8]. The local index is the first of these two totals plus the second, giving 0.154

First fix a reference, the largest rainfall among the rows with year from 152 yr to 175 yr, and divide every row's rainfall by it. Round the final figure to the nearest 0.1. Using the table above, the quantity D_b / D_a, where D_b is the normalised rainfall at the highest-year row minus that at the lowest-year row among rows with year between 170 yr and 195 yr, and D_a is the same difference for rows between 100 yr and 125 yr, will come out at -0.1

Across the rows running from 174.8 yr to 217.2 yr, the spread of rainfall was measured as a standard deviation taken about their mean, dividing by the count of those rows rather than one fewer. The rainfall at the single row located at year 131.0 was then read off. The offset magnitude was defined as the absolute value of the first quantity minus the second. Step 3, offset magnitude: 2.69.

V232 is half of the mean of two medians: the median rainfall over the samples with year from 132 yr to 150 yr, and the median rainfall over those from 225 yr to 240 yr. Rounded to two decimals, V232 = 1.48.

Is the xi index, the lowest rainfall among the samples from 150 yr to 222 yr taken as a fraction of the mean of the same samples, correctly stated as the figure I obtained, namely 0.930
